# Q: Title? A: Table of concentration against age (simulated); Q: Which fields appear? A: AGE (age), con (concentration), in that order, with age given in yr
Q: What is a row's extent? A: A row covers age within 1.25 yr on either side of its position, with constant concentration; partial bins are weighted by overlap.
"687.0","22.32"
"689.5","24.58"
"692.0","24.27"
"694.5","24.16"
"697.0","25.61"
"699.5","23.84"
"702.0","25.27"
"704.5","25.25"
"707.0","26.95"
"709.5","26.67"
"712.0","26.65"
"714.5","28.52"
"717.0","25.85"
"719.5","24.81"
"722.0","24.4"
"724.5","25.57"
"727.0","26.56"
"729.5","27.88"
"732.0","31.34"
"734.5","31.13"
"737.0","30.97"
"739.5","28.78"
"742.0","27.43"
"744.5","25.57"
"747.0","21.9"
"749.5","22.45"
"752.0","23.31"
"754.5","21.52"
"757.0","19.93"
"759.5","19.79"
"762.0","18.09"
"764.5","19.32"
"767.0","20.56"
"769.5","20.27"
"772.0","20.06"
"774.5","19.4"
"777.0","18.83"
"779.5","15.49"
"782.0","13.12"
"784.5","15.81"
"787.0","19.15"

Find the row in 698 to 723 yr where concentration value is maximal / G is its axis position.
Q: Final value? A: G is 714.5 yr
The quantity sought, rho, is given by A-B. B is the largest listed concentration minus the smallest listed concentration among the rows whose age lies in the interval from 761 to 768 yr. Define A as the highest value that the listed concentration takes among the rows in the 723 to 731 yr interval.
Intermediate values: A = 27.88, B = 2.5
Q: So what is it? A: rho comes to 25.4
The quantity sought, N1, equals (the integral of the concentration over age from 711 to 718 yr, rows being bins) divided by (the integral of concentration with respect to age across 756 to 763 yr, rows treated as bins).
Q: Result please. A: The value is 1.40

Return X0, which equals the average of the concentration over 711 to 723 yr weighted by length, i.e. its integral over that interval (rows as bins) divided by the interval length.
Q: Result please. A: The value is 26.1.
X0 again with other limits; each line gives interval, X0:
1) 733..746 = 28.7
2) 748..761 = 21.3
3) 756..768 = 19.5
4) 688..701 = 24.5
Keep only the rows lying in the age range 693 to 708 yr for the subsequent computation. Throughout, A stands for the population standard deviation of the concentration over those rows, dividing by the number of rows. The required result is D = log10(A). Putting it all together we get 0.01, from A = 1.0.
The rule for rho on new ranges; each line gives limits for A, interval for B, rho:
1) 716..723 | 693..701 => 24.1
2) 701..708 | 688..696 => 26.5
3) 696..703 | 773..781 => 21.7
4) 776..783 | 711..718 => 16.2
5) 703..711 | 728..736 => 23.5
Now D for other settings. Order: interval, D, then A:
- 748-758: 0.10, 1.3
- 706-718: -0.06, 0.9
